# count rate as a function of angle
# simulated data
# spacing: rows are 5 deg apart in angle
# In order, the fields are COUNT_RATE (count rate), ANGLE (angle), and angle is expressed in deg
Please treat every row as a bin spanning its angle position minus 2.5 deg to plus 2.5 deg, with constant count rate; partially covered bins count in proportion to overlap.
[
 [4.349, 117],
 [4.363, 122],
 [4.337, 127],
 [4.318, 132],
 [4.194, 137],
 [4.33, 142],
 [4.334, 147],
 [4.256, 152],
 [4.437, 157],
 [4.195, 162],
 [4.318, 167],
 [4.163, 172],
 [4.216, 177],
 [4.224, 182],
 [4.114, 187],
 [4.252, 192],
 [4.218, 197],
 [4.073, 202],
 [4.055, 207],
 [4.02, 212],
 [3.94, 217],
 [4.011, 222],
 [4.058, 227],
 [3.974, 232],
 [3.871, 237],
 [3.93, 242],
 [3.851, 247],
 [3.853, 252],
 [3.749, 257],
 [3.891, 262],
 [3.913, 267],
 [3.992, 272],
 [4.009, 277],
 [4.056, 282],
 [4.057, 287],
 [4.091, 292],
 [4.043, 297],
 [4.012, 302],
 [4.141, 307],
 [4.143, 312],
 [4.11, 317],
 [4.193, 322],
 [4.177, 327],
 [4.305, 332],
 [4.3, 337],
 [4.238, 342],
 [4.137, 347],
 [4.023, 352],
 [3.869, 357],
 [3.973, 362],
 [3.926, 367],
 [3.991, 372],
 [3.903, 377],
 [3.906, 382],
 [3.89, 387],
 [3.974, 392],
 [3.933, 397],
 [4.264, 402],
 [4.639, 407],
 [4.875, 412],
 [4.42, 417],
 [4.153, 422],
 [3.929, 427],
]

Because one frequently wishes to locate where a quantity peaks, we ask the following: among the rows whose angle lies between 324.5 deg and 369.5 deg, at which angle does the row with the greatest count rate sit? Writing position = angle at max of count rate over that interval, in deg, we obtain 332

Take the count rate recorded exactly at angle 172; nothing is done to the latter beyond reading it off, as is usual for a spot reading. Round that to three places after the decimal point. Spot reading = 4.163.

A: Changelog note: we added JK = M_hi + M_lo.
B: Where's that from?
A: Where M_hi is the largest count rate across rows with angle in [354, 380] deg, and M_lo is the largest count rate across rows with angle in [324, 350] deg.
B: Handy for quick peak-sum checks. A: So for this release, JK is 8.30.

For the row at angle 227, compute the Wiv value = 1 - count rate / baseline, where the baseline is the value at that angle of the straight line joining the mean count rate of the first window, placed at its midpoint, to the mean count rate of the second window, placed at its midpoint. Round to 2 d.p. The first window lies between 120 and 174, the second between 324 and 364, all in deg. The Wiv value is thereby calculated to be 0.04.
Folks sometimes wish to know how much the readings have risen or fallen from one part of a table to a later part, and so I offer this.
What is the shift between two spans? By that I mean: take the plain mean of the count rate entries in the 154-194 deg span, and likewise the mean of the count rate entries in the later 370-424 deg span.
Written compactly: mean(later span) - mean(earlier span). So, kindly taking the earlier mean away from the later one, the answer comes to -0.06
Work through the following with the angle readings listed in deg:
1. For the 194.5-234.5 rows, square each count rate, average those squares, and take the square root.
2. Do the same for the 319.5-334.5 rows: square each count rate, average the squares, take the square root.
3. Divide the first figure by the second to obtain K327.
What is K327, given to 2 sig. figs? 0.96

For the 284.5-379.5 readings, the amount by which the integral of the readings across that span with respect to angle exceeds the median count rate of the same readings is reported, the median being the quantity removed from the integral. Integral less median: 384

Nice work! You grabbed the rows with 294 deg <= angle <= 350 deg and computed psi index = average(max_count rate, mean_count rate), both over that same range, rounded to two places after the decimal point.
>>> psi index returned 4.23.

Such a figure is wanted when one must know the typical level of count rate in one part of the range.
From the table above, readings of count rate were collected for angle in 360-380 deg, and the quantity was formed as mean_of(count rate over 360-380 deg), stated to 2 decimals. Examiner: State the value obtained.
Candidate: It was 3.95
